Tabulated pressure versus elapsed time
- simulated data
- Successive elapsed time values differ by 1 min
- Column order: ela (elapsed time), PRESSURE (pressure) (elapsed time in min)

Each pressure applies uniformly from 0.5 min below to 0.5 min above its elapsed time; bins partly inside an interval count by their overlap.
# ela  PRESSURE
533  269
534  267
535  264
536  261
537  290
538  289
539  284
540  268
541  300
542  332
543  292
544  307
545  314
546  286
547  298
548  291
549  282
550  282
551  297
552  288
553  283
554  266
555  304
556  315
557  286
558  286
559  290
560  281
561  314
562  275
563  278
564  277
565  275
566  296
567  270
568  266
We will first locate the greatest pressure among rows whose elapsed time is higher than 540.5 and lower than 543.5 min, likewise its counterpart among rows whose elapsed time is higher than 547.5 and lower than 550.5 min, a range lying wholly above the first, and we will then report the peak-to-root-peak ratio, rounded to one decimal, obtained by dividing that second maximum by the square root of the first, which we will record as 16.0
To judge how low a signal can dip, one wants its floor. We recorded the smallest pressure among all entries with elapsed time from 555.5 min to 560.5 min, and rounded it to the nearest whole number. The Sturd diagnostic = 281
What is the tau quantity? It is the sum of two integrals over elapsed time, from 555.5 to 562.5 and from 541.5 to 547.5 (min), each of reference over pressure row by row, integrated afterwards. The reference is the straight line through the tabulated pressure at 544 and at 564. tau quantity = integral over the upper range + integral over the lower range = 13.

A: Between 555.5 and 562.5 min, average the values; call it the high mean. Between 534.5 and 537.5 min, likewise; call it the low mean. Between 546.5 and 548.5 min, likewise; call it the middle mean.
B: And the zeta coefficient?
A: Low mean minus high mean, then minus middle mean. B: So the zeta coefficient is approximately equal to -315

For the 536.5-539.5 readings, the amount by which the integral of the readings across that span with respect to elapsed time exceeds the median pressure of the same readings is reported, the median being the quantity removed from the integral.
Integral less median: 574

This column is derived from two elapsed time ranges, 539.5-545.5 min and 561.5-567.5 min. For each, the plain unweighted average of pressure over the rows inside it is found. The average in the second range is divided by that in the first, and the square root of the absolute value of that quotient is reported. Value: 0.96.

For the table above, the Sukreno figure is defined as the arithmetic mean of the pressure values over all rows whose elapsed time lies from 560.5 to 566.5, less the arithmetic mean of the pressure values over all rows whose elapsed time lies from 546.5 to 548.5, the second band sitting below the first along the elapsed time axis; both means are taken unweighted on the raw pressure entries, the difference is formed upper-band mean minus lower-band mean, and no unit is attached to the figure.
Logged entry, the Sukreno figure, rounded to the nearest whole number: -9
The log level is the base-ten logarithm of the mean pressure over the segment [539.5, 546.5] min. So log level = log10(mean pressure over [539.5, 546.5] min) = 2.48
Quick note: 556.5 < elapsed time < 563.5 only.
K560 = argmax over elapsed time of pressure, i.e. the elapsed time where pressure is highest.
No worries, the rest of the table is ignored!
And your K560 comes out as 561 min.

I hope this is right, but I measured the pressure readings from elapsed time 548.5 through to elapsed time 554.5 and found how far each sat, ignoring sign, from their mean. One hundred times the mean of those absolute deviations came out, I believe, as 633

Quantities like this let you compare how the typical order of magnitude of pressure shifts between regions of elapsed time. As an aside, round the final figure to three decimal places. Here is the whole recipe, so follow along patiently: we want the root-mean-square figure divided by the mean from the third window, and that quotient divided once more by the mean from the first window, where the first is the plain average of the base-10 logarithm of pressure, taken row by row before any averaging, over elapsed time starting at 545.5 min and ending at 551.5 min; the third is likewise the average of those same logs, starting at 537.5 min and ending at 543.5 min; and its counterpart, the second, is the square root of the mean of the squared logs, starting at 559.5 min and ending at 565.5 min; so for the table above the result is 0.404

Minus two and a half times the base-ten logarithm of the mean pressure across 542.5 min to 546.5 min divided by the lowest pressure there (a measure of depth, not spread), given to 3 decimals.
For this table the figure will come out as -0.051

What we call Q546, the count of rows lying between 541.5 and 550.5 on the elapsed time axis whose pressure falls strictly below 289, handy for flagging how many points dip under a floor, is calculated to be 3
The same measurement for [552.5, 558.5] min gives 4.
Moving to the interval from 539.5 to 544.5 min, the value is 1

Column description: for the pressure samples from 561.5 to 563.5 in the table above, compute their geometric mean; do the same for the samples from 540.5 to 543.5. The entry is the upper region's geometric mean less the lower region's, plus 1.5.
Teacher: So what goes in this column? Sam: -30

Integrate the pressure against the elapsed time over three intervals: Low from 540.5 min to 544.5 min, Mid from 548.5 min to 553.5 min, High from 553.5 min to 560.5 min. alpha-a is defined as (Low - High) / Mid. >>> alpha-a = -0.6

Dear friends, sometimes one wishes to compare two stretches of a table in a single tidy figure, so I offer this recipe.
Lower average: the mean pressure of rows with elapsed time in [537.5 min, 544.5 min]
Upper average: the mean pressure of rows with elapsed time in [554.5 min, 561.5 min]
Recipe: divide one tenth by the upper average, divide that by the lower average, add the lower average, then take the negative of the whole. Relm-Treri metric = -296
